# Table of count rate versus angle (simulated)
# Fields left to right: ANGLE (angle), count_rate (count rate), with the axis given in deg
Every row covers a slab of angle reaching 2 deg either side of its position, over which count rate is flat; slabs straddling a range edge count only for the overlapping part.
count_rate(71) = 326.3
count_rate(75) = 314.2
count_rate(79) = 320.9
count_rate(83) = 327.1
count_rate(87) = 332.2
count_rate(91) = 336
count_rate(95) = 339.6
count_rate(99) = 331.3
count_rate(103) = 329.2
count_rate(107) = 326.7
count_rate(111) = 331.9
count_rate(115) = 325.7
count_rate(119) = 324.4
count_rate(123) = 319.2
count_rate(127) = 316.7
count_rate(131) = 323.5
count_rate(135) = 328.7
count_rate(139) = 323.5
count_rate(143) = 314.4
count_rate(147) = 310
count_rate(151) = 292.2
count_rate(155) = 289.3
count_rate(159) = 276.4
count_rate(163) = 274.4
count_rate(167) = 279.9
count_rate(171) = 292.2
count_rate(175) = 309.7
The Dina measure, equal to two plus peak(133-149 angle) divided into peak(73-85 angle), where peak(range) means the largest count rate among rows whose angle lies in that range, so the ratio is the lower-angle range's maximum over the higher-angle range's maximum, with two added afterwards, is 3.00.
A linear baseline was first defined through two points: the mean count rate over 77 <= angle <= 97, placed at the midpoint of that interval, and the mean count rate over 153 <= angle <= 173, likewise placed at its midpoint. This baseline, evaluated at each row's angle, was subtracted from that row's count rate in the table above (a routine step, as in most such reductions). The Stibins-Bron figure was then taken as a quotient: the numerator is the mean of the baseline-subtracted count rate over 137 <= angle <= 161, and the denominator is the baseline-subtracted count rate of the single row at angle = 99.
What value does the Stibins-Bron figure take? 1.2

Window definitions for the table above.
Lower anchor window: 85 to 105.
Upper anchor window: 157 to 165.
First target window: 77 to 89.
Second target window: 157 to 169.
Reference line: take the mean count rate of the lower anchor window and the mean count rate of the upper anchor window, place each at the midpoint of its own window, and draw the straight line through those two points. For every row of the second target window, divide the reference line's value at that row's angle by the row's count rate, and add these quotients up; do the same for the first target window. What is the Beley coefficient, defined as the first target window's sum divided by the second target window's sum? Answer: 1.07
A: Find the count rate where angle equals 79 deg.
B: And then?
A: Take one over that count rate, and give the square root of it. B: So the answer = 0.0558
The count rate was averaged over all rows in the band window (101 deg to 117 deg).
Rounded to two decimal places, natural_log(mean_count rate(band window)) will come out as 5.79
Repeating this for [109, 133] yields 5.78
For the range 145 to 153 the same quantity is 5.71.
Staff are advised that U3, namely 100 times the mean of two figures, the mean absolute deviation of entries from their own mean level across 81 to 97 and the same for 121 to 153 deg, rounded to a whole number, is 597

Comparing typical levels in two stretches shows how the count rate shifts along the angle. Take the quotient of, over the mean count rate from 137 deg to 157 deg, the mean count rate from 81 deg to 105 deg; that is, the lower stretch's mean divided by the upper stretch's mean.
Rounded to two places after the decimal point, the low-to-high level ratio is 1.09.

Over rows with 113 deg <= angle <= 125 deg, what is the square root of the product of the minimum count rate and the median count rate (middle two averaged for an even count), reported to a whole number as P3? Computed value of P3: 322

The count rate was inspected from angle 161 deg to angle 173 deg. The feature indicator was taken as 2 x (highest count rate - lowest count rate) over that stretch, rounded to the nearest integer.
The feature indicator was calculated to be 36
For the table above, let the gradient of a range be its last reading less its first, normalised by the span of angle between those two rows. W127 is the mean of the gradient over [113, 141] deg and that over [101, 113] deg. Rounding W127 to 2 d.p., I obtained 0.12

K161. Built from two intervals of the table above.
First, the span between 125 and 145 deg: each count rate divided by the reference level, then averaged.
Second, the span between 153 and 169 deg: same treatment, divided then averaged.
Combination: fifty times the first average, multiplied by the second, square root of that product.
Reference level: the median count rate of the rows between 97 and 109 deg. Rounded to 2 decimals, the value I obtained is 6.44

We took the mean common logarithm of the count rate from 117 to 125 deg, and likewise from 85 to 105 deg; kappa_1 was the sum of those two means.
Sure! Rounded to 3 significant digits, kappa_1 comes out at 5.03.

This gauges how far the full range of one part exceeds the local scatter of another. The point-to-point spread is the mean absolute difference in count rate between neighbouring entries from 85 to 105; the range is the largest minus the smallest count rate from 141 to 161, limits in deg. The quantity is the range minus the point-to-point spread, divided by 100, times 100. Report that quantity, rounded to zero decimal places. 34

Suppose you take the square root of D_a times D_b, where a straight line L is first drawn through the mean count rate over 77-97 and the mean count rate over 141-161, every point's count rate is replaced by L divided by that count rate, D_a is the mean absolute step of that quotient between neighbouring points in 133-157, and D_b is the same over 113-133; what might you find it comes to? 0.0133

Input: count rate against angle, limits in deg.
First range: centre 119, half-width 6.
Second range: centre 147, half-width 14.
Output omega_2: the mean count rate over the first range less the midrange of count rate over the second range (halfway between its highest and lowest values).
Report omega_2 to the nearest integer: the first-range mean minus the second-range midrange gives 21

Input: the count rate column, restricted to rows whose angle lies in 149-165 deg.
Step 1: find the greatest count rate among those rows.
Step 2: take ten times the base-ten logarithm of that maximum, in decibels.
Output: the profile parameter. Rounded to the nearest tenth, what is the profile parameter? 24.7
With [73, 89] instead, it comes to 25.2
